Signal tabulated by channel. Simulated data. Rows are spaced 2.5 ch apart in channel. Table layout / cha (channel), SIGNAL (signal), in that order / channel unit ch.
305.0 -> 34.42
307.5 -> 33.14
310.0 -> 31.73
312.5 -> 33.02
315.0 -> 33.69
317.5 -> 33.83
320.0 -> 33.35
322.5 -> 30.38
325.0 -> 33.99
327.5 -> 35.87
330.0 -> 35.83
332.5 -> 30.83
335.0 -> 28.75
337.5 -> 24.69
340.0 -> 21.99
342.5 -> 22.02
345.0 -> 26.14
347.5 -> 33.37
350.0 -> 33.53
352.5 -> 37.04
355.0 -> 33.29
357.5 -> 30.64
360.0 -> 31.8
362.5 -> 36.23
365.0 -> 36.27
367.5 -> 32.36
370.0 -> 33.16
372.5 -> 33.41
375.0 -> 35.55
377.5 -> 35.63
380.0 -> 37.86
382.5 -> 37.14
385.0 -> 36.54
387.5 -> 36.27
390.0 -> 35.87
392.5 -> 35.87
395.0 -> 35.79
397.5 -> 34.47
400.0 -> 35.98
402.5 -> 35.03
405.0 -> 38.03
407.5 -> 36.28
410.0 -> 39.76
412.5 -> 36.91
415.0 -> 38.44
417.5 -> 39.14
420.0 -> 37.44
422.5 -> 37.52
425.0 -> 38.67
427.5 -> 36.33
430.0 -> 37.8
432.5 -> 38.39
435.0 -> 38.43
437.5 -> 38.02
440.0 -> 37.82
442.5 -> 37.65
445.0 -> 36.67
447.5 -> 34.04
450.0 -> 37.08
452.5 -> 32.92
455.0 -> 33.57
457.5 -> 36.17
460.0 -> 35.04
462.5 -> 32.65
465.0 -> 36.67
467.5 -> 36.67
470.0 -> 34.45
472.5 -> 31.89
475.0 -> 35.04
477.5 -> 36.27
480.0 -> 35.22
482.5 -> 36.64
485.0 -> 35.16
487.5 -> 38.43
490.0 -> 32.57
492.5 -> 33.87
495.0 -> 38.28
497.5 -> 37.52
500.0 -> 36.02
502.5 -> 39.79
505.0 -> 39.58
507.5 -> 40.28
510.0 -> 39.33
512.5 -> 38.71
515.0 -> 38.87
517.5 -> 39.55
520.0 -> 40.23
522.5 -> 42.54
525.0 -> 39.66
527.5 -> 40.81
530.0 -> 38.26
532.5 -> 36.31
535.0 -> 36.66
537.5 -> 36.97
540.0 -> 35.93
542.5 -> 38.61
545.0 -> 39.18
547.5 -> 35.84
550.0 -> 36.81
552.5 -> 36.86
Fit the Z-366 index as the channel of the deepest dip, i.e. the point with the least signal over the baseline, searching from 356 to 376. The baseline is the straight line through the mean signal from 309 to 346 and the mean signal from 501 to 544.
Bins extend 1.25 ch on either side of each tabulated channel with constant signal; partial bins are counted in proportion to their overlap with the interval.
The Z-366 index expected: 357.5 ch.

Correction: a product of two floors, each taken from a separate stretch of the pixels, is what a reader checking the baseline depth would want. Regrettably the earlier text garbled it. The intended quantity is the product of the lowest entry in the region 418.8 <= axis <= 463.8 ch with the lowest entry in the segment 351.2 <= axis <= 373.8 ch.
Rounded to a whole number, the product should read 1000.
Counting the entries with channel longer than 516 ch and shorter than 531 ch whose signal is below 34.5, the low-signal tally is 0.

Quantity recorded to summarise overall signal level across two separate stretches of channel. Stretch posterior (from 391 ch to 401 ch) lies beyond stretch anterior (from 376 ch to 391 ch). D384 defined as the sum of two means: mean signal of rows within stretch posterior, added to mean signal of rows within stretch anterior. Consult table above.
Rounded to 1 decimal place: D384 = 72.1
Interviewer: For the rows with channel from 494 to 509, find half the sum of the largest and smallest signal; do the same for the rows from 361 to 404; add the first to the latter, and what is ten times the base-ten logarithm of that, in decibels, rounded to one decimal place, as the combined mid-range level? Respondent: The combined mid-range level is 18.6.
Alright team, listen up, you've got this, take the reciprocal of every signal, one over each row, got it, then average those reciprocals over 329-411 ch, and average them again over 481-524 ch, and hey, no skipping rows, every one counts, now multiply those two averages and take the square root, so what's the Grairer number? 0.0283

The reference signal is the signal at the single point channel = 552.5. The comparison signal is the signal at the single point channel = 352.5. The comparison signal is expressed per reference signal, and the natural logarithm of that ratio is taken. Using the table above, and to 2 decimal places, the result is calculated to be 0.00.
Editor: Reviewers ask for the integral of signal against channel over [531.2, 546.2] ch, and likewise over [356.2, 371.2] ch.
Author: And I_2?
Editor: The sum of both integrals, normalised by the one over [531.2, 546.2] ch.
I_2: 1.90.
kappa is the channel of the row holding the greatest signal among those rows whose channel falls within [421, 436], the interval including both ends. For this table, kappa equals 425.0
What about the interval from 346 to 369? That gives 352.5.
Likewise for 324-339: 327.5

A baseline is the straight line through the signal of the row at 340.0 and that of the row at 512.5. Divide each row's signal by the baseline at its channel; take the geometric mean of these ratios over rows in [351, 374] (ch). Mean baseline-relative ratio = 1.40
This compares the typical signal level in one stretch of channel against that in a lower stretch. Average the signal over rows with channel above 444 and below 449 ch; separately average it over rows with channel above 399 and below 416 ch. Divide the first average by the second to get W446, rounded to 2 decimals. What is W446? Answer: 0.95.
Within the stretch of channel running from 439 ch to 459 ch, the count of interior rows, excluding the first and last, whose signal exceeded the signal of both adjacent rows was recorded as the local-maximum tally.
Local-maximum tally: 1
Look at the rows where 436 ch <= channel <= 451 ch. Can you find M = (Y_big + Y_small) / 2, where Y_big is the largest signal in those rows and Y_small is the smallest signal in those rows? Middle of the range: 36.0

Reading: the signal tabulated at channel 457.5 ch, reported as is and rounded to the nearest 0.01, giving 36.17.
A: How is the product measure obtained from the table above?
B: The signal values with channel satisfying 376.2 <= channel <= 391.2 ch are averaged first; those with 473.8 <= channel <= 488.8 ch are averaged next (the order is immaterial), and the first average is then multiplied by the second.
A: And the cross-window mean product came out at 1320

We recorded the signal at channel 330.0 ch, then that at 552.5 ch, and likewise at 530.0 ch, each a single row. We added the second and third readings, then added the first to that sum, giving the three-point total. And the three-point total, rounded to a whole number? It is 111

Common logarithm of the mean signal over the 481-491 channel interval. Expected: 1.55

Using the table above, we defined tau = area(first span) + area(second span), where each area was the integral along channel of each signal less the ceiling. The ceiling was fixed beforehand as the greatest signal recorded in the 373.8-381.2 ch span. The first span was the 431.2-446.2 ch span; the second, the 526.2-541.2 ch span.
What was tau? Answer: -6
